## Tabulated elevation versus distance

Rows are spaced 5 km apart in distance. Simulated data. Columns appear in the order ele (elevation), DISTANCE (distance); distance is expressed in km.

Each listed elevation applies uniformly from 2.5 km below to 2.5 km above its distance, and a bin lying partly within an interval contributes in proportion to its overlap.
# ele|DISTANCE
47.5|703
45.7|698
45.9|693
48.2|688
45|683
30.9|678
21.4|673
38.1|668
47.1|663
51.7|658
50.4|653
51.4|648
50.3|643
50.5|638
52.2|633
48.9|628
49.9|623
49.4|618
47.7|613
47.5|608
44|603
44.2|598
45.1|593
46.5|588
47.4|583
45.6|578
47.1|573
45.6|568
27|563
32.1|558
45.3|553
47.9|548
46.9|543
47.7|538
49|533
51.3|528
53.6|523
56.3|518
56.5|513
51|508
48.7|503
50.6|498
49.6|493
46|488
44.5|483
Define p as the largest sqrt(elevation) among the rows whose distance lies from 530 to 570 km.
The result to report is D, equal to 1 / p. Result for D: 0.143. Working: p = 7.00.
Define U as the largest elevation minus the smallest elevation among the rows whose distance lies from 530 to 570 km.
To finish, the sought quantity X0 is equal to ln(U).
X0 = 3.1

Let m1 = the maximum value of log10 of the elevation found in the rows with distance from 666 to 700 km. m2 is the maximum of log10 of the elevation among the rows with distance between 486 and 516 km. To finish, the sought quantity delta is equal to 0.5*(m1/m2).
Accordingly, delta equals 0.480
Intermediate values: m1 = 1.68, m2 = 1.75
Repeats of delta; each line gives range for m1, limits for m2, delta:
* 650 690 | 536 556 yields 0.510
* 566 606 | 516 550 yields 0.479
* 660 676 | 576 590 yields 0.499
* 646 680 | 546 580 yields 0.510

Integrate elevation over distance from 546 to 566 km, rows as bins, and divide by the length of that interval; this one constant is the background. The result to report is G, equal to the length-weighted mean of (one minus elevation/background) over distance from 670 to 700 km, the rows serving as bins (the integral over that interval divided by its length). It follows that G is -0.04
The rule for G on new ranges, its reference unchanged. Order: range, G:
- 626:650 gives -0.33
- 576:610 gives -0.20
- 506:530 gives -0.42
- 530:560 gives -0.19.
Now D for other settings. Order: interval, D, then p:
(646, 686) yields 0.139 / 7.19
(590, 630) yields 0.142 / 7.06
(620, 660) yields 0.138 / 7.22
